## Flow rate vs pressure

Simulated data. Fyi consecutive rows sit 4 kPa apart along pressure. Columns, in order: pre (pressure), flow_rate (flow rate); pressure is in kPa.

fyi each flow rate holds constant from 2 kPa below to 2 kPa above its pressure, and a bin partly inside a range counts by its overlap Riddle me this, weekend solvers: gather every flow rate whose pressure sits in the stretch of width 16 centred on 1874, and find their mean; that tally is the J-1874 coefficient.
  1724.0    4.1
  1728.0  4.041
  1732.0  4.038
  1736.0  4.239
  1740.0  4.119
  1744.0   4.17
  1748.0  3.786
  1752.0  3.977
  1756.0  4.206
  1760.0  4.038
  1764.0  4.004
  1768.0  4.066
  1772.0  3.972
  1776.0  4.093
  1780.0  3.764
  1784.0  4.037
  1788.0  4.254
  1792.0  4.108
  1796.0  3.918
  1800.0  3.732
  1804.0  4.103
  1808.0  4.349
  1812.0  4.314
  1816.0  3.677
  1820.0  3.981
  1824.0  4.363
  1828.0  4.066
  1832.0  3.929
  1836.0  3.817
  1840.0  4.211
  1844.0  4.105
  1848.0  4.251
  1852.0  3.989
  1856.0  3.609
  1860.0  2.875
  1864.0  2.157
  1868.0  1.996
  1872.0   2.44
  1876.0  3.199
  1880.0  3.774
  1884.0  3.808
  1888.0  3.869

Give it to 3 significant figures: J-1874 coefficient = 2.85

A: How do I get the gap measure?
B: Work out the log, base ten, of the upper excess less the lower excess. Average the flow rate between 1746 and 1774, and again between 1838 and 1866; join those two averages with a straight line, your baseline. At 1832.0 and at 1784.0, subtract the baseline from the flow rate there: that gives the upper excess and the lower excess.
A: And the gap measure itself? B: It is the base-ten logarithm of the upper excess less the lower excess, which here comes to -0.98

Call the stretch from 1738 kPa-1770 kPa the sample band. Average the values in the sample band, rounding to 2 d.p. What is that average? 4.05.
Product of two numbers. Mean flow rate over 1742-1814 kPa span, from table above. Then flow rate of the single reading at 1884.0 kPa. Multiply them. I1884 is 15.4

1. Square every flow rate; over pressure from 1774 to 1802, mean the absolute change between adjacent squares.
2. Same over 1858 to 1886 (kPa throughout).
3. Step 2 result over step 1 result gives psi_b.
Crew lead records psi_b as 1.39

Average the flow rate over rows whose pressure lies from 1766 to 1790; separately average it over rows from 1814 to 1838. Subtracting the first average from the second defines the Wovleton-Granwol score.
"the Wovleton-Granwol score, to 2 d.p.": -0.06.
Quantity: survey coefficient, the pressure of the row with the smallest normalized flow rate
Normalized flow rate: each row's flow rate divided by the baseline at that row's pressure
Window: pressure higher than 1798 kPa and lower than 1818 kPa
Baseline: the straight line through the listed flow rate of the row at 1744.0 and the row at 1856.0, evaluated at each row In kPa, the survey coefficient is 1800.0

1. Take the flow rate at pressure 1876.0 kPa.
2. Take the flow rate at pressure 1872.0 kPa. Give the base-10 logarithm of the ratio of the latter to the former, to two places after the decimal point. -0.12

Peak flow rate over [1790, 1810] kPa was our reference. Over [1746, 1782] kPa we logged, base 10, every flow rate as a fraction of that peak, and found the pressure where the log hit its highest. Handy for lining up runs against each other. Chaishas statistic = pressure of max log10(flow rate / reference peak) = 1756.0 kPa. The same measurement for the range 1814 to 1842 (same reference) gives 1824.0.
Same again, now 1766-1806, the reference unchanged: 1788.0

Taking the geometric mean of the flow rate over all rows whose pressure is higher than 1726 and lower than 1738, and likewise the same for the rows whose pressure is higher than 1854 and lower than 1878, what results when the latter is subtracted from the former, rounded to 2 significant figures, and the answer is 1.5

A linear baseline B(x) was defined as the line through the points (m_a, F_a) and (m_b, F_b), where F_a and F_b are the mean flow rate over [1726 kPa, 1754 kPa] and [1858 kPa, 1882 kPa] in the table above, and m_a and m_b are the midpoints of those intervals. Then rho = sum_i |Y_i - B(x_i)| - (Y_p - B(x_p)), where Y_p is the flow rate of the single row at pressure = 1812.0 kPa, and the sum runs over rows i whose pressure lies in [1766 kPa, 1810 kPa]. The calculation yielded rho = 4.2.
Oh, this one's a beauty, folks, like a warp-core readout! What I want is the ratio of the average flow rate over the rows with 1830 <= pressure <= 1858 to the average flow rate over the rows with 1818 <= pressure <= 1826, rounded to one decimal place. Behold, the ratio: 1.0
